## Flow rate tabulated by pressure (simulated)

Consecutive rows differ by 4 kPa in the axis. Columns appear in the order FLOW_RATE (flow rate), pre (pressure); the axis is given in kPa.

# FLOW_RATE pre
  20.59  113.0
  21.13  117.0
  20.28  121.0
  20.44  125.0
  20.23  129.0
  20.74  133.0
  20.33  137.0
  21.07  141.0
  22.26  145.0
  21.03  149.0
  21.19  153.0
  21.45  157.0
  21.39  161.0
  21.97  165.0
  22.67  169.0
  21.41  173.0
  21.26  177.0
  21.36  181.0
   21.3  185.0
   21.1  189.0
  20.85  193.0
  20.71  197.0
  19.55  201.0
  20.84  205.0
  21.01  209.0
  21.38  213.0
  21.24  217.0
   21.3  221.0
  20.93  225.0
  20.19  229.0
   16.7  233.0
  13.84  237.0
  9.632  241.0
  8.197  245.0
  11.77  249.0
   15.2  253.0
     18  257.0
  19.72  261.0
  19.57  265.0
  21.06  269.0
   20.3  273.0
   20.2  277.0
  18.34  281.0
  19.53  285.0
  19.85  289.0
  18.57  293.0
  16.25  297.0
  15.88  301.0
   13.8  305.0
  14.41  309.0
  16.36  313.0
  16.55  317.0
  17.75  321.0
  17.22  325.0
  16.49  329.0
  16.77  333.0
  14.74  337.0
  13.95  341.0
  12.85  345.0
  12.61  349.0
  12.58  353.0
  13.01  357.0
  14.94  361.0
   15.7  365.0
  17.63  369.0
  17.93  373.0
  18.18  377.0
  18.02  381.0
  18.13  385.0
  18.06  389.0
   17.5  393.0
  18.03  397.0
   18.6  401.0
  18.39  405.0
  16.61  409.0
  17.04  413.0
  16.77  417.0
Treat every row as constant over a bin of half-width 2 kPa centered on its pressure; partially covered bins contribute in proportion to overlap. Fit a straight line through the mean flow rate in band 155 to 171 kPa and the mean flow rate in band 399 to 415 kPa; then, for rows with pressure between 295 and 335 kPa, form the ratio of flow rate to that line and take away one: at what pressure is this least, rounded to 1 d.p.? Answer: 305.0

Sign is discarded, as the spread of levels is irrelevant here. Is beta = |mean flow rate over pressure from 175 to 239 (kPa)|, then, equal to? 20.2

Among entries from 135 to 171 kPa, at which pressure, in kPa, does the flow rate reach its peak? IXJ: 169.0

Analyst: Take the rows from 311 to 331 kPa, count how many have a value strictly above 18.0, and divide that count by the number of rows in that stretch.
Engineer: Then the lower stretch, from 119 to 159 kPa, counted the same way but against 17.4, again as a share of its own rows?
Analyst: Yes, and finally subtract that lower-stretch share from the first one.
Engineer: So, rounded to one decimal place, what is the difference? -1.0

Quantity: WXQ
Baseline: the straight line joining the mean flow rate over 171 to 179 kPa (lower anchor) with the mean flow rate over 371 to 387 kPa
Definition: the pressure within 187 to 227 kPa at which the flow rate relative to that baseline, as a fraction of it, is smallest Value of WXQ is 201.0 kPa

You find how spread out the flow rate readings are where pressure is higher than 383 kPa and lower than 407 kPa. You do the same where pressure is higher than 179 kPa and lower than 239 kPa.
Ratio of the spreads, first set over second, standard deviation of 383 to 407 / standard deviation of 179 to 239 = 0.2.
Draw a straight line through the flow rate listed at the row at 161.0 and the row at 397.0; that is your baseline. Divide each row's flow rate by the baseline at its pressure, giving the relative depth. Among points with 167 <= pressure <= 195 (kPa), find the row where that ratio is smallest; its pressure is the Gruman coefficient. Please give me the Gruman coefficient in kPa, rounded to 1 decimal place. 193.0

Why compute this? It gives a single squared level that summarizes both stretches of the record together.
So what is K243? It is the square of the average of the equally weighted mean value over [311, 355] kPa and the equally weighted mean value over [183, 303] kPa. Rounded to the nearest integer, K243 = 284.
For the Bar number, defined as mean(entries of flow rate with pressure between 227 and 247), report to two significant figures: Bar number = 14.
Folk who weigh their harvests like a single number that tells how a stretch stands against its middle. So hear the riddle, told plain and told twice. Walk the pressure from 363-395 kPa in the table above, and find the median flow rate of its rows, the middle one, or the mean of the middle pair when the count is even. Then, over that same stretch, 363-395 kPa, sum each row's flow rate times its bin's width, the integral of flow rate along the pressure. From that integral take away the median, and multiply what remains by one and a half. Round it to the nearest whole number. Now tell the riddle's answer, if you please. 820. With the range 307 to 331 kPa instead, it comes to 568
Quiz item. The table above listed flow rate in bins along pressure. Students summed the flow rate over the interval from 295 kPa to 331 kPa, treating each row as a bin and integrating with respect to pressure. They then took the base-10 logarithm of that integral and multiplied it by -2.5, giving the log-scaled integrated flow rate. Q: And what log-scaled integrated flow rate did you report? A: -6.91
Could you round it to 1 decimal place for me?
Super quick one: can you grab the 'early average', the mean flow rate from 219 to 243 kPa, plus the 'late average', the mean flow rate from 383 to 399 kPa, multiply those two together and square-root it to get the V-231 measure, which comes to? 17.5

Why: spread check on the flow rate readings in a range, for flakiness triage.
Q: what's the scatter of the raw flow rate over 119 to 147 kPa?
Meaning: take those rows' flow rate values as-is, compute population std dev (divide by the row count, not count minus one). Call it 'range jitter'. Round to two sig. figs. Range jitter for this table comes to 0.67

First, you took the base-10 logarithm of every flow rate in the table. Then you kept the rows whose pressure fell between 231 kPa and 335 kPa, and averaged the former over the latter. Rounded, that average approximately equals 1.21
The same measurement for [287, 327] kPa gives 1.22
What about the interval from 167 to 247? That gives 1.27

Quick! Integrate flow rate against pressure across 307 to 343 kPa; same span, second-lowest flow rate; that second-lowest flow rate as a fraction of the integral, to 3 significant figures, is 0.0250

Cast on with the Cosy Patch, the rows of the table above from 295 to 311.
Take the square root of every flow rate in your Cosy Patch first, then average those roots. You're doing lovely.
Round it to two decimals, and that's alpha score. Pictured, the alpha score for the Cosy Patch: 3.88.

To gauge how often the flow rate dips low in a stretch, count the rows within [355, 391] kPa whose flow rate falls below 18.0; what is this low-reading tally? 5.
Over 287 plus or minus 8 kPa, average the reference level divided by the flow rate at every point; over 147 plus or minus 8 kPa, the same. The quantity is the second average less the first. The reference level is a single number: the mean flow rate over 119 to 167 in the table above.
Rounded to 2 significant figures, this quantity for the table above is -0.12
